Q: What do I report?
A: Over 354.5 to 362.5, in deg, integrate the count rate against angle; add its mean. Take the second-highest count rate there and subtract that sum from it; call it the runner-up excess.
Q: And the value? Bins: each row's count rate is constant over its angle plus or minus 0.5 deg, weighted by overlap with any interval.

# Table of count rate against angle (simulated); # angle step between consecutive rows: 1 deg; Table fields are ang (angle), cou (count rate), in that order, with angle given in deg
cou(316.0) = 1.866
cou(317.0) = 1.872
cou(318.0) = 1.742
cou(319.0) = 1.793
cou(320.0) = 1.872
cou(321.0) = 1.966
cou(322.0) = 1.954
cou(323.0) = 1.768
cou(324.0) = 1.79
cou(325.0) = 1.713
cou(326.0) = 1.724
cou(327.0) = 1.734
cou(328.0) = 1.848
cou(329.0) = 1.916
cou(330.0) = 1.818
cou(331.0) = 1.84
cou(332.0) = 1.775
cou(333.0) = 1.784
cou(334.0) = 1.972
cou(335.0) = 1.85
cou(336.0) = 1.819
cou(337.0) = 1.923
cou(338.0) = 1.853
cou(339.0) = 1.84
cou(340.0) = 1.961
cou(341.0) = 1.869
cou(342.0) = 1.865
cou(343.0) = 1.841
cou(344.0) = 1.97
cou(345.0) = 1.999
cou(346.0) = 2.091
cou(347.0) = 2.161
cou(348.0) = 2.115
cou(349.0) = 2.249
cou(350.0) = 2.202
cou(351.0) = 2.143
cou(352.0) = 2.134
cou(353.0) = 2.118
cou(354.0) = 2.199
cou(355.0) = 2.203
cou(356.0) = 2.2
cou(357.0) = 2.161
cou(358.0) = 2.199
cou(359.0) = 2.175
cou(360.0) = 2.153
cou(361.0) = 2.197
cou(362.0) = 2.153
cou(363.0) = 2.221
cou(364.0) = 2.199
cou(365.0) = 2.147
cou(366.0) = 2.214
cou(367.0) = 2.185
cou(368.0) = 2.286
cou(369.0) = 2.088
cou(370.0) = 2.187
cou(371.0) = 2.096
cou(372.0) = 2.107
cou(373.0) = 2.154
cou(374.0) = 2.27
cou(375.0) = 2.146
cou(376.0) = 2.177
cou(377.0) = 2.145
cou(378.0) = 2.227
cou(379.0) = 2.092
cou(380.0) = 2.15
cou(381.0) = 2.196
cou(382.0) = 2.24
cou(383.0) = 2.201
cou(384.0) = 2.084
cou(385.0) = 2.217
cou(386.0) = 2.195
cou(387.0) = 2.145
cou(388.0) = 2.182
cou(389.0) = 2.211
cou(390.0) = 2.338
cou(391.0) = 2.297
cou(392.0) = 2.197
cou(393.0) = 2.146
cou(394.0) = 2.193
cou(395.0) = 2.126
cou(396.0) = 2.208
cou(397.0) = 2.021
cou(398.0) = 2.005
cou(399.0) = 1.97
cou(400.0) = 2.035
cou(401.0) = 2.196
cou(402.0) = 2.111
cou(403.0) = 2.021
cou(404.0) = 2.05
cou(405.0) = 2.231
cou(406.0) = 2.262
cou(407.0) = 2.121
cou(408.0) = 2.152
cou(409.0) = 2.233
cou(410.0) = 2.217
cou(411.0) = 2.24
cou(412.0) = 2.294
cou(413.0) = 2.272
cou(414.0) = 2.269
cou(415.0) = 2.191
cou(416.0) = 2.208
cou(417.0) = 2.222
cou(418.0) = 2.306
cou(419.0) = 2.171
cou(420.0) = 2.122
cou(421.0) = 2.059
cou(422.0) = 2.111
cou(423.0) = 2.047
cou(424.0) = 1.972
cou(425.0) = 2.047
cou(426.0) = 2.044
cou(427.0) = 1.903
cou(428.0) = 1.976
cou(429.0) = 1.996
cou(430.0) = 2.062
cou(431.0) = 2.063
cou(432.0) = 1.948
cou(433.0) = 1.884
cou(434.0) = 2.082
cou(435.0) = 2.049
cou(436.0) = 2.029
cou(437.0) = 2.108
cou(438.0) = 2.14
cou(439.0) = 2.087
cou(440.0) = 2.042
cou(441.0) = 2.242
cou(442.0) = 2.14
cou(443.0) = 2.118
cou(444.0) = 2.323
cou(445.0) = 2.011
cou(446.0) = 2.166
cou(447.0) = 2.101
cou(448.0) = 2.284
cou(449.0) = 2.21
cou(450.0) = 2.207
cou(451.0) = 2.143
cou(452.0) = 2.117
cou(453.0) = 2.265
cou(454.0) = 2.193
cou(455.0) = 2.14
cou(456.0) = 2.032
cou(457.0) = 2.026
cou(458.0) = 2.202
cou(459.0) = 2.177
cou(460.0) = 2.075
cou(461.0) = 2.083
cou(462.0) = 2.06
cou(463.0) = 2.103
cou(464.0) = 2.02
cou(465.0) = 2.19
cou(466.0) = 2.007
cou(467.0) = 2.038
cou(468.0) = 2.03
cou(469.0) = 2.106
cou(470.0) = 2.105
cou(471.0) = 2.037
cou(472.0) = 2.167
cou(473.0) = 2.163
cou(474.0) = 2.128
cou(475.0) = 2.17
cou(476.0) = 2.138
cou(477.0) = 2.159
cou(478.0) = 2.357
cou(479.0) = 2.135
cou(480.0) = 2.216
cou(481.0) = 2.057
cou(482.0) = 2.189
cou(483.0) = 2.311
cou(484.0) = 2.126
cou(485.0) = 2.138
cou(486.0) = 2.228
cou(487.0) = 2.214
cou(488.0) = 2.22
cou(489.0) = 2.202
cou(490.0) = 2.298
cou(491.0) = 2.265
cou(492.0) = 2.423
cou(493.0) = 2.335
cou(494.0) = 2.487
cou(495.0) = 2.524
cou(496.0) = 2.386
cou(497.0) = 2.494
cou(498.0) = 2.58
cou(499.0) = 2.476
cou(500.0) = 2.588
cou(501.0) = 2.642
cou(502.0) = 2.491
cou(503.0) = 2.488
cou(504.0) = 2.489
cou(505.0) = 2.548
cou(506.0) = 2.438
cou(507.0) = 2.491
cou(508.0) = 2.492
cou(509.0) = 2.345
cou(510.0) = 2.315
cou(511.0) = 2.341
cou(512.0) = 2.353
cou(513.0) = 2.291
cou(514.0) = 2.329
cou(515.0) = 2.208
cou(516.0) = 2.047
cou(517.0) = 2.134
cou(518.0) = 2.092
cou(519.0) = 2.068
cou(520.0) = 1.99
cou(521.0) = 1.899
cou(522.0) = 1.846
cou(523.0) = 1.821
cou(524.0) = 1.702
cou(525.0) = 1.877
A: -17.4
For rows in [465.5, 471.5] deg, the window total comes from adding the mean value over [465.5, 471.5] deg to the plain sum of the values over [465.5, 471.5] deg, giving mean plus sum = 14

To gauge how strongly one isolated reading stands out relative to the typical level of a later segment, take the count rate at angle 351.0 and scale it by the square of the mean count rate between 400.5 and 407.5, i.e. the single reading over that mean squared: 0.47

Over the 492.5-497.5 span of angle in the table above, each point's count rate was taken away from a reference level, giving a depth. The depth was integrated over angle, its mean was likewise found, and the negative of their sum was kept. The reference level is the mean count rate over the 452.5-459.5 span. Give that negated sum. 1.8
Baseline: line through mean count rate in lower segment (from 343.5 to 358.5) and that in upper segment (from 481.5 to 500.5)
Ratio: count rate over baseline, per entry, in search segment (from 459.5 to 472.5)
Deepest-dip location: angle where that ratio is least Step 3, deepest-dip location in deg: 466.0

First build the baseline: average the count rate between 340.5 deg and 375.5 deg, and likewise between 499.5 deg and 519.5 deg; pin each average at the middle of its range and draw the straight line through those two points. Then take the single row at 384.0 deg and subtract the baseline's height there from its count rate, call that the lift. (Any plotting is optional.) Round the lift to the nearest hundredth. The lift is -0.09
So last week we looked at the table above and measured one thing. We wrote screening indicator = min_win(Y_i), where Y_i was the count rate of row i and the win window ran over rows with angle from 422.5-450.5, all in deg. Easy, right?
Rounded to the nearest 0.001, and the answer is 1.884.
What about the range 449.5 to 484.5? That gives 2.007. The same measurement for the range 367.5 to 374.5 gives 2.088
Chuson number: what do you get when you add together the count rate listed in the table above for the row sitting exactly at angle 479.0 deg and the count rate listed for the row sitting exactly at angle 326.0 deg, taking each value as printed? 3.9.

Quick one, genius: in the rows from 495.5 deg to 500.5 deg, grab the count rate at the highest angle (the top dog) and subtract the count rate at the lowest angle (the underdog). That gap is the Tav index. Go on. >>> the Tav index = 0.20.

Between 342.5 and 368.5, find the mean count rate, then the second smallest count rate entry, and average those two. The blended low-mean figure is 2.06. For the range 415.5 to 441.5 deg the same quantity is 1.99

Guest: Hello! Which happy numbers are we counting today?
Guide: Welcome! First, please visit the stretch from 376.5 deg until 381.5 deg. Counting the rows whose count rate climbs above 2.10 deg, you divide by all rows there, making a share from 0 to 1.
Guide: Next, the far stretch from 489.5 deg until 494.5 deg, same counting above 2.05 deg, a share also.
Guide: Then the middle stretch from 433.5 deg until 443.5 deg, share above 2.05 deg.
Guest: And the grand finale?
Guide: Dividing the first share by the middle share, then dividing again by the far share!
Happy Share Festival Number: 1.1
